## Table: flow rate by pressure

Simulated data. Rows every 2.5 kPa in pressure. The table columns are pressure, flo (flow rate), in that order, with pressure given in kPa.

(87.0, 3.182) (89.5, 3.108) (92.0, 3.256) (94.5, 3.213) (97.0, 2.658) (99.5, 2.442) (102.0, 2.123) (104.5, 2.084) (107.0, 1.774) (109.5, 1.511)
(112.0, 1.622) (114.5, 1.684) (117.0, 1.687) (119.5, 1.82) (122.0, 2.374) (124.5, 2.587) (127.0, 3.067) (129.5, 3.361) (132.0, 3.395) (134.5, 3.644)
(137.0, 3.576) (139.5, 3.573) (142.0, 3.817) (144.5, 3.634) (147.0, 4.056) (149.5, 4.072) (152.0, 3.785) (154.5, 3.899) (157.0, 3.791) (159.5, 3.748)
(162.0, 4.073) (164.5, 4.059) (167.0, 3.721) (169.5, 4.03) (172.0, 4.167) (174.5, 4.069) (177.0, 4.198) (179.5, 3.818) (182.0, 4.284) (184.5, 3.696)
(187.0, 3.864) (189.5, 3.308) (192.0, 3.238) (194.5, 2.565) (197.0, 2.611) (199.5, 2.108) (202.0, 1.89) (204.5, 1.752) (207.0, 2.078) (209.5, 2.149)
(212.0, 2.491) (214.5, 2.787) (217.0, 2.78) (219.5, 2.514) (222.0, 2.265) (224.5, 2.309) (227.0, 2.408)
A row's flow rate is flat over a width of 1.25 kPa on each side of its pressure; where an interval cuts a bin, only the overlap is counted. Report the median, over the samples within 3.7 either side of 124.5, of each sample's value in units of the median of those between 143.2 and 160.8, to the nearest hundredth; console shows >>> 0.68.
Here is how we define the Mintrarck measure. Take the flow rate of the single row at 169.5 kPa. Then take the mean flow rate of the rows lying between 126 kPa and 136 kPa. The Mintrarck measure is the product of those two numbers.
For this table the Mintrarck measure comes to 13.6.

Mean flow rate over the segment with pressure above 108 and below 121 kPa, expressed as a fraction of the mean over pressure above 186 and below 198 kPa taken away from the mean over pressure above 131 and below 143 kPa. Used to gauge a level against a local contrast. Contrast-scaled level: 3.4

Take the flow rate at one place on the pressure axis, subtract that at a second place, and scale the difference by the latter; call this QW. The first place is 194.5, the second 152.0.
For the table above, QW -0.32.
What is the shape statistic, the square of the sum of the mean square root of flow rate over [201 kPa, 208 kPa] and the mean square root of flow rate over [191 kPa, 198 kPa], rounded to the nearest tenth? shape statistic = 9.3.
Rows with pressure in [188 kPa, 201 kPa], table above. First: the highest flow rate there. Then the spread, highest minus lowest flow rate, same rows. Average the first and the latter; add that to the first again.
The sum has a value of 5.6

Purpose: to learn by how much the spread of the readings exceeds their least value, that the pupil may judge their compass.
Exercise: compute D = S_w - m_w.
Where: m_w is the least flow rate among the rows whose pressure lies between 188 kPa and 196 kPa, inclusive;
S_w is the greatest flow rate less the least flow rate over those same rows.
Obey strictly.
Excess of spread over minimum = -1.8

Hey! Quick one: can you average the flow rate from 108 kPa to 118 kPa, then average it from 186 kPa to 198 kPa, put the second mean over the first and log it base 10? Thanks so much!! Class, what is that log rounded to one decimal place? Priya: 0.3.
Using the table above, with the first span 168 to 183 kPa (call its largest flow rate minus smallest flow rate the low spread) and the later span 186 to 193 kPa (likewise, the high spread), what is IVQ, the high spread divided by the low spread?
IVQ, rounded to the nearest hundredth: 1.34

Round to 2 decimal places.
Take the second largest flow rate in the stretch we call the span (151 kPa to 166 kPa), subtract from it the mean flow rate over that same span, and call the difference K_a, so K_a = 0.17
